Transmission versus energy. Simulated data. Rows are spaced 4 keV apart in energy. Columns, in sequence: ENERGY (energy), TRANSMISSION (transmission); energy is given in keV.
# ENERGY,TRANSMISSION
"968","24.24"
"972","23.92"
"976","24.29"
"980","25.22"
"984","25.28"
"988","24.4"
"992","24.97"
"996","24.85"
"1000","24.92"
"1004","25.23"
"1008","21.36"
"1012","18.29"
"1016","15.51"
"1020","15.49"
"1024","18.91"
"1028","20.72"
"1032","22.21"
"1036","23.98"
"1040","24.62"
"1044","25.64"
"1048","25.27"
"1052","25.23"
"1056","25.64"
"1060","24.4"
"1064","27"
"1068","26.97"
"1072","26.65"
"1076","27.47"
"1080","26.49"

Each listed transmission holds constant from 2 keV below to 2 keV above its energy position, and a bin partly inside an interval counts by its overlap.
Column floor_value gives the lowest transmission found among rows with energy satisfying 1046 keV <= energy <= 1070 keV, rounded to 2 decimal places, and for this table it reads 24.40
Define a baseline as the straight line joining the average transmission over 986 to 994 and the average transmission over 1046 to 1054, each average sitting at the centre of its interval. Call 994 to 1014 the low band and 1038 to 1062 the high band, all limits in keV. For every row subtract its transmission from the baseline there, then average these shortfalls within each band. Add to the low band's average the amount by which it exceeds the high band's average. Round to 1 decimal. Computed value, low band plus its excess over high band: 3.7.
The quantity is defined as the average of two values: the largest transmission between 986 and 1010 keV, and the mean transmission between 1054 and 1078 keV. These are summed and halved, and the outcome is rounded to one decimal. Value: 25.8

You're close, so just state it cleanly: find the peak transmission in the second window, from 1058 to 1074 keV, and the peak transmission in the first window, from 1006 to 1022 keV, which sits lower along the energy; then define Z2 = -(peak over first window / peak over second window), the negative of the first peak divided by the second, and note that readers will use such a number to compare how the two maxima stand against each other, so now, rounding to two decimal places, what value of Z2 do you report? -0.79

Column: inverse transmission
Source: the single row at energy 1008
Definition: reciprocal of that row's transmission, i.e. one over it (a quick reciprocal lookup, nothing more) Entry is 0.047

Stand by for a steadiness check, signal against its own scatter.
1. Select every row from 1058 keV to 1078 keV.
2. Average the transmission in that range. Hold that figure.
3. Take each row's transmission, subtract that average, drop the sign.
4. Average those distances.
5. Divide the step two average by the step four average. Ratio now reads 32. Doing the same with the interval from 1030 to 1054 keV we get 26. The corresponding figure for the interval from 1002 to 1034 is 7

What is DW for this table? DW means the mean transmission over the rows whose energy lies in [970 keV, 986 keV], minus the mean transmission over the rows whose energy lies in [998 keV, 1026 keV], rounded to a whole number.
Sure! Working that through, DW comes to 5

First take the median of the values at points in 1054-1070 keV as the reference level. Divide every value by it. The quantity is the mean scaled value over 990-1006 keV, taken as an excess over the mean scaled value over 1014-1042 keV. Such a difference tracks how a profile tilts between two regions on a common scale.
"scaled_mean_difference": 0.18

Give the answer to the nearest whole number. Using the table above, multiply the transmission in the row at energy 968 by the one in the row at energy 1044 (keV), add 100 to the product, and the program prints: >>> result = 722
